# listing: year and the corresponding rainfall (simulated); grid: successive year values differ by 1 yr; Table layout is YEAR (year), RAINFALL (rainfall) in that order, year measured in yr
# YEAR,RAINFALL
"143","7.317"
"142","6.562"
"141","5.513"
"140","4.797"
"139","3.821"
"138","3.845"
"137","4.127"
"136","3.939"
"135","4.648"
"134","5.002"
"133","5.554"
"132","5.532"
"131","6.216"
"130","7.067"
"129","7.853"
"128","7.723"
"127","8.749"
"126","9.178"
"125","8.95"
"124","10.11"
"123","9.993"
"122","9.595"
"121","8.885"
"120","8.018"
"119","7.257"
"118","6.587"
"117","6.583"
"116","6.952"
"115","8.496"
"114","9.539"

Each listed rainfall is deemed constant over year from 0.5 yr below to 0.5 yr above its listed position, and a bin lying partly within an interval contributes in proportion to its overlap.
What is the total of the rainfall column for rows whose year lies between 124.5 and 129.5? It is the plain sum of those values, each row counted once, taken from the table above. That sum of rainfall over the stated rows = 42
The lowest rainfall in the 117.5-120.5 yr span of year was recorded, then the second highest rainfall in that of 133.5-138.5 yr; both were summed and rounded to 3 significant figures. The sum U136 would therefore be 11.2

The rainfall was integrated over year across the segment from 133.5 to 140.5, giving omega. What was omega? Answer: 30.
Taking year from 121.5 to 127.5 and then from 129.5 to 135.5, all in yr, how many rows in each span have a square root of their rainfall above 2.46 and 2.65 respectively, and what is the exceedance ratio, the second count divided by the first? 0.17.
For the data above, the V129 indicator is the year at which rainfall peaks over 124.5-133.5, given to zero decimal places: 126 yr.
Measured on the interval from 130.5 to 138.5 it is 131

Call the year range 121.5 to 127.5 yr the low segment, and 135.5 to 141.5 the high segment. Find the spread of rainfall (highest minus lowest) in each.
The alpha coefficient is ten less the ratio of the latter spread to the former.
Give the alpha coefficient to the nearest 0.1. 8.8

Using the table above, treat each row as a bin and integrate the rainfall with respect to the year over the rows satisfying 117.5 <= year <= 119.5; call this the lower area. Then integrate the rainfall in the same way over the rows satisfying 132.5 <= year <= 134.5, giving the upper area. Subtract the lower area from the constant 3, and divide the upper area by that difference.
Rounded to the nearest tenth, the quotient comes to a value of -1.0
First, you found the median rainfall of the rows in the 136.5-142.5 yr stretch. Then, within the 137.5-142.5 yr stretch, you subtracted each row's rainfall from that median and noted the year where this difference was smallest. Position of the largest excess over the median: 142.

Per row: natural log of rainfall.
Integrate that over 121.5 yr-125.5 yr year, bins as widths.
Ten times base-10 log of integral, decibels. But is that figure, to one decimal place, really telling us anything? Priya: 9.6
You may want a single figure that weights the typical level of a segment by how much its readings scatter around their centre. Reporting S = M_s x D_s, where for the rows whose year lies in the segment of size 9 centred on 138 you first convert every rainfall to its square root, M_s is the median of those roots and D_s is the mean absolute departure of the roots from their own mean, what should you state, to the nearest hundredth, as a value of 0.34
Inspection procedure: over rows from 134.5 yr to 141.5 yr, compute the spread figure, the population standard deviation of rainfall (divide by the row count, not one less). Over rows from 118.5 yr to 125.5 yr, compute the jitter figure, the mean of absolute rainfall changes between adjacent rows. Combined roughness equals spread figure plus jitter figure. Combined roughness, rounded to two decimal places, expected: 1.25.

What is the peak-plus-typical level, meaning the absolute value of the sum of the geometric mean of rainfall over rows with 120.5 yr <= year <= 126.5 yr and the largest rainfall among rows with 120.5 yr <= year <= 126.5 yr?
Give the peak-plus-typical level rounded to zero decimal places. 20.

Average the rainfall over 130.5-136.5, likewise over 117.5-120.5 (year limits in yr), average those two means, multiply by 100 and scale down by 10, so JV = 62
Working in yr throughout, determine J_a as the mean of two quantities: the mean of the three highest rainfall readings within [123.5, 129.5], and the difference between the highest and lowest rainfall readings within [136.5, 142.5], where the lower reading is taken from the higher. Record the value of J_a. 6.1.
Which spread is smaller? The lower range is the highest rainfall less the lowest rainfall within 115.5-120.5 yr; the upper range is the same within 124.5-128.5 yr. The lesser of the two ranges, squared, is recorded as 2.1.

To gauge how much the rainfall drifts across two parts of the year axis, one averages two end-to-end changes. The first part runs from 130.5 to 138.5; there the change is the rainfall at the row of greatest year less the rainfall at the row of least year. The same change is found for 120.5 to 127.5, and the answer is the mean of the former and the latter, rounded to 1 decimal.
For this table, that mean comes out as -1.3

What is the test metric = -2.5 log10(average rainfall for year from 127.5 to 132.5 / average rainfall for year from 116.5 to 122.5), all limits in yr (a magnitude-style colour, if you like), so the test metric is 0.1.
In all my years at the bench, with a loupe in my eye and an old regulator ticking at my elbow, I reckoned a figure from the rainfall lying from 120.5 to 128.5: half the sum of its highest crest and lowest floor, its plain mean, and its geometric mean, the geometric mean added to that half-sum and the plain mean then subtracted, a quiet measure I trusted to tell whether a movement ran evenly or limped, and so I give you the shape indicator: 8.9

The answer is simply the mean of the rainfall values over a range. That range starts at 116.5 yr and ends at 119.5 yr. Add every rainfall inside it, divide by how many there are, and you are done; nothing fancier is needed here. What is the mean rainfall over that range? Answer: 6.8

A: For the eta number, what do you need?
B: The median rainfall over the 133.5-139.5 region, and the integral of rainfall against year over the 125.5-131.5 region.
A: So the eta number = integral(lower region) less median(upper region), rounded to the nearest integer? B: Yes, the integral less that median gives 43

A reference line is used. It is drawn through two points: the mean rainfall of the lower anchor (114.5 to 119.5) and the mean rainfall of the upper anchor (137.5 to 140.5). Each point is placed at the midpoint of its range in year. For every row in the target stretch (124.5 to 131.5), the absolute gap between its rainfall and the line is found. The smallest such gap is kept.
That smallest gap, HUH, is 1.0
